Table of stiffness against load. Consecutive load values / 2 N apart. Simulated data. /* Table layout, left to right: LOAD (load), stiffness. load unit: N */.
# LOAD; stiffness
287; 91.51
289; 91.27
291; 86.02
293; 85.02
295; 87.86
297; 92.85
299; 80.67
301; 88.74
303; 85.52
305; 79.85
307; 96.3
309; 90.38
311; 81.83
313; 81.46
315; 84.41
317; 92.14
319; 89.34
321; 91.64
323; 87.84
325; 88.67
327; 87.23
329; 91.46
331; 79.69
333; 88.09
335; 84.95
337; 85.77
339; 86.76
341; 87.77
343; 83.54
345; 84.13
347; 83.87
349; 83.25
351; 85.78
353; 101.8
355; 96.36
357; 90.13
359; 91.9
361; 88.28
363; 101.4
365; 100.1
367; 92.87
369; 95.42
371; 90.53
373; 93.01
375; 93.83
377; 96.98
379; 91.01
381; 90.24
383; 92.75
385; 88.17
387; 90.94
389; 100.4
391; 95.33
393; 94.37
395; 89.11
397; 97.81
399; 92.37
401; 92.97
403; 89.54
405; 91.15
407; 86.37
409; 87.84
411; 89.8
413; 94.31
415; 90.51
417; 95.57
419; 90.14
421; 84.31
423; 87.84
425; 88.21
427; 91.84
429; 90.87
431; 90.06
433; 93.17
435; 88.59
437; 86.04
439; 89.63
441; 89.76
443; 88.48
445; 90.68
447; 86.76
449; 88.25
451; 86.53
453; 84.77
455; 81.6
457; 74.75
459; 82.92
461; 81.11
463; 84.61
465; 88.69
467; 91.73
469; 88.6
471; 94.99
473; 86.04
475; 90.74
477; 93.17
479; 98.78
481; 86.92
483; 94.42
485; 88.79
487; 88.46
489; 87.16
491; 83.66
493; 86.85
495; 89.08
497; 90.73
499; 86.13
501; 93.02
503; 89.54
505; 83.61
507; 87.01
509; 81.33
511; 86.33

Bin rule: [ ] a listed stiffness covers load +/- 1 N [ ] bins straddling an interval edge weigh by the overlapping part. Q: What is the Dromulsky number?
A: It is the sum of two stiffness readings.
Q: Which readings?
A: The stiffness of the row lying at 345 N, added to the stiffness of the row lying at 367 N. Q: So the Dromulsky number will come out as 177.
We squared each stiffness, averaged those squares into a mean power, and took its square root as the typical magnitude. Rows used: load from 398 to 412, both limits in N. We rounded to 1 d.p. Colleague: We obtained 90.0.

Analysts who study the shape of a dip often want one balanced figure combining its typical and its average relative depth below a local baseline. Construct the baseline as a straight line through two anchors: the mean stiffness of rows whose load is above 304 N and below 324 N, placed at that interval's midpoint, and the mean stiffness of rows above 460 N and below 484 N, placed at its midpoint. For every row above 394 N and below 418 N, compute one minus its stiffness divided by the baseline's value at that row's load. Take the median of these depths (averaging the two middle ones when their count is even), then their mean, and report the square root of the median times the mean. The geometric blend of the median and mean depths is 0.024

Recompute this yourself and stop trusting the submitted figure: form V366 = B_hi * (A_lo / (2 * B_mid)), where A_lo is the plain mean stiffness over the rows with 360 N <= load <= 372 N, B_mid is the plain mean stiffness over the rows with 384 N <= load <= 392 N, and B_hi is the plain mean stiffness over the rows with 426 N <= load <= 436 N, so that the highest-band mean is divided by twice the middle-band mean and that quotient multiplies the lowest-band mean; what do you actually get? 46.0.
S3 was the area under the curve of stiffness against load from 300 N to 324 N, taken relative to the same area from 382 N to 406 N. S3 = 0.94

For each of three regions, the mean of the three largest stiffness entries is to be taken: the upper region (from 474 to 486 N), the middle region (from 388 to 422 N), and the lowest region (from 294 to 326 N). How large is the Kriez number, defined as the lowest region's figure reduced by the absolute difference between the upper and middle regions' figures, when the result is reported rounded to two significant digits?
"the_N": 91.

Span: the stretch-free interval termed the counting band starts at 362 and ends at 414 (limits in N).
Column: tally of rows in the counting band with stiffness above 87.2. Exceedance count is 25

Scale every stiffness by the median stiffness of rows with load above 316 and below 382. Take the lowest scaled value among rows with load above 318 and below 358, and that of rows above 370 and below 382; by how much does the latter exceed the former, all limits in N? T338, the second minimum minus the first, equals 0.12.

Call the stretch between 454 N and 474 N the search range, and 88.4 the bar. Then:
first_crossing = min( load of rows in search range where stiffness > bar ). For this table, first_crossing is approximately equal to 465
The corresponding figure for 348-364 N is 353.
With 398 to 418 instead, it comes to 399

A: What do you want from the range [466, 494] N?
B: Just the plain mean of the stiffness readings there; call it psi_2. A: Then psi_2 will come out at 90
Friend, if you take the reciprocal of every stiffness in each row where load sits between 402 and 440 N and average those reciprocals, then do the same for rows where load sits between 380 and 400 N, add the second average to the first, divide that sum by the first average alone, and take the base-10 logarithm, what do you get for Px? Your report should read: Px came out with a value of 0.293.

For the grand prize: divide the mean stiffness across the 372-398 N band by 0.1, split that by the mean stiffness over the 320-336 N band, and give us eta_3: 10.7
